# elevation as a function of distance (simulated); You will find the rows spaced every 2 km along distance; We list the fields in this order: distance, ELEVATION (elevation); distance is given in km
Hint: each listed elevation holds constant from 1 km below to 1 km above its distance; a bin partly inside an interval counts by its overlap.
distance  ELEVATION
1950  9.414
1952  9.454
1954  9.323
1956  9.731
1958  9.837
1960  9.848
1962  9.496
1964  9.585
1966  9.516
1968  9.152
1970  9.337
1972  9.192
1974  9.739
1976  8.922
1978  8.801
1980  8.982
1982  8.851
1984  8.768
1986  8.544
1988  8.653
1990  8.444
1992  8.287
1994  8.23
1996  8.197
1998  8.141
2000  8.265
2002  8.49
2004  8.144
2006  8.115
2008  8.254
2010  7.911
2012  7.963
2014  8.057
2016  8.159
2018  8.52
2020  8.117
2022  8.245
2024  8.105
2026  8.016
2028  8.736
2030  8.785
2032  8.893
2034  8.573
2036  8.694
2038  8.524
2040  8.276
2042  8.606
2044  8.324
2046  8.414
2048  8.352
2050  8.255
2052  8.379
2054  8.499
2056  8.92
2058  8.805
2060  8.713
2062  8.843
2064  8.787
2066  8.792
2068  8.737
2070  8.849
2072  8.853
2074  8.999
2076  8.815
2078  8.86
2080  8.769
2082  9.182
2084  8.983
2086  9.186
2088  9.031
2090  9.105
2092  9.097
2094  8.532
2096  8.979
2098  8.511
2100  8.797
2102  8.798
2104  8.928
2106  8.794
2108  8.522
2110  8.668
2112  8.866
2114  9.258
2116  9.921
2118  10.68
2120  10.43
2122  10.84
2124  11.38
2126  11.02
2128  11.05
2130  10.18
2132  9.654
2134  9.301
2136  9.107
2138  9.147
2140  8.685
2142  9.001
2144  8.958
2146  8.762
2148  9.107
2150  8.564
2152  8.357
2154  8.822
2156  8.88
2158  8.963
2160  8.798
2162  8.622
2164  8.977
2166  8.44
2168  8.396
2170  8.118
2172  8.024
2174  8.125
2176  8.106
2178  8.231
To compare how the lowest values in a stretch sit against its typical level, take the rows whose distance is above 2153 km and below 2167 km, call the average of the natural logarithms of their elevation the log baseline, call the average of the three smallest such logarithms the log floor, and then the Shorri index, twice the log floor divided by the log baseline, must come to 1.98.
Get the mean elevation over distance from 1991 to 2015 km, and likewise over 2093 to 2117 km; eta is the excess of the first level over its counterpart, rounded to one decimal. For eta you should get -0.7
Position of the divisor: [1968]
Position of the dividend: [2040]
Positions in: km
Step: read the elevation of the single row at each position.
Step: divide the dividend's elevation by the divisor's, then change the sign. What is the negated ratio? -0.90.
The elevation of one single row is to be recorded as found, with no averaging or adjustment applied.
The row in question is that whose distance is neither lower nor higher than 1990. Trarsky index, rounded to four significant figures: 8.444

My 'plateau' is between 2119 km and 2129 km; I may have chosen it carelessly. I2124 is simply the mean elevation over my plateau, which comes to 10.94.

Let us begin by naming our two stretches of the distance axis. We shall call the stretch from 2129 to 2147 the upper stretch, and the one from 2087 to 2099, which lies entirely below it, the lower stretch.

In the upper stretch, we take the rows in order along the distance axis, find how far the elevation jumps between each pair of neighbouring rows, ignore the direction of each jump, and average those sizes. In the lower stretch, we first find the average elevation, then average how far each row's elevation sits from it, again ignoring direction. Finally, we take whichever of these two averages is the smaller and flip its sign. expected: -0.24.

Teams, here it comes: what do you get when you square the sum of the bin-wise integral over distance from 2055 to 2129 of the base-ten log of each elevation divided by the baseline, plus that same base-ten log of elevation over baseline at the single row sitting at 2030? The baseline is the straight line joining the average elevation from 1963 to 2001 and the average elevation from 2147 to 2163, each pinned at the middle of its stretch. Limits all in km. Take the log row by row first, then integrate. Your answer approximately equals 2.1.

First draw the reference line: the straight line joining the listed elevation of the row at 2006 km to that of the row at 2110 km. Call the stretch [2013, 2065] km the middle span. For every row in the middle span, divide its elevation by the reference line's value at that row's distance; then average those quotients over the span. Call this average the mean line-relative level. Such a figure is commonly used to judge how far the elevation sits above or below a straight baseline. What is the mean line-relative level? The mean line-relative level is 1.02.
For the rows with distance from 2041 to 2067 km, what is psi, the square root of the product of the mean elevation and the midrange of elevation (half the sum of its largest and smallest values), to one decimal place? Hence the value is 8.6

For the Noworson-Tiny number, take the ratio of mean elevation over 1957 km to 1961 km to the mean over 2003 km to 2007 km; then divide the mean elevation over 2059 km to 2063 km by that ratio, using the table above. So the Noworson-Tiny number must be 7.25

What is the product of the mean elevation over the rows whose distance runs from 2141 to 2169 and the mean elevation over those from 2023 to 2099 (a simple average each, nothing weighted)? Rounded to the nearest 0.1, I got 76.3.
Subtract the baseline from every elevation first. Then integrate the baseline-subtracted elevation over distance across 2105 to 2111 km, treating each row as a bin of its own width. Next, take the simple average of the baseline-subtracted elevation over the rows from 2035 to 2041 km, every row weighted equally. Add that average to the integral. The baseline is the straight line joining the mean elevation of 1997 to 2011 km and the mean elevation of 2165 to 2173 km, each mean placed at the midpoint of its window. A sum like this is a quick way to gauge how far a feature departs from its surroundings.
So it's 2.9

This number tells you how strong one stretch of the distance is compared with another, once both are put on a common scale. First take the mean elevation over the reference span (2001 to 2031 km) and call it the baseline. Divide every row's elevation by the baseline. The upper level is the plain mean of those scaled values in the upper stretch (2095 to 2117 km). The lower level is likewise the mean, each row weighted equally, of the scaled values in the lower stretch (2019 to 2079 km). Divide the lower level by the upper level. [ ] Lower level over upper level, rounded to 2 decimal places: 0.96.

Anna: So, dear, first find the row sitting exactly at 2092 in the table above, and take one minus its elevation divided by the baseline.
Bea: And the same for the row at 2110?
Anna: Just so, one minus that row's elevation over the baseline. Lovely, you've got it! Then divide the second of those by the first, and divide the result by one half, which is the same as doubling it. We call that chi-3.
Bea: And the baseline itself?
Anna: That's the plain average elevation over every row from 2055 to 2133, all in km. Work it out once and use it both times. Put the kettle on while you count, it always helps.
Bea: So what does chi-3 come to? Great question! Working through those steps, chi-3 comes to 7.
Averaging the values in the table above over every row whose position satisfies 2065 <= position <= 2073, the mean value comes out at 8.8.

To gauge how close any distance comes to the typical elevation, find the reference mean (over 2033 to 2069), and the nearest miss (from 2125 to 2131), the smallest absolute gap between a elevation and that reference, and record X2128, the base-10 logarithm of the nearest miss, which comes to 0.20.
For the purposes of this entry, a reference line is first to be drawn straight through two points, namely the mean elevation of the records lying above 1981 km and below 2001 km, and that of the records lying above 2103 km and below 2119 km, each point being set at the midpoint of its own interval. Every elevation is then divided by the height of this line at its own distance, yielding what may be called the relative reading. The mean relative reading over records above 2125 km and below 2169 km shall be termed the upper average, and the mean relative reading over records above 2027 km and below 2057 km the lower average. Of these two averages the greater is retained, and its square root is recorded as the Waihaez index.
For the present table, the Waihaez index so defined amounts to 0.99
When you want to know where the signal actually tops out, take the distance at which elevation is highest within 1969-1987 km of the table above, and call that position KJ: 1974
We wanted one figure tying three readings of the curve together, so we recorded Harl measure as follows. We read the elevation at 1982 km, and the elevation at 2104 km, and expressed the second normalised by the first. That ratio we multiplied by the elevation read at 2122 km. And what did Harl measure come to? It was 10.9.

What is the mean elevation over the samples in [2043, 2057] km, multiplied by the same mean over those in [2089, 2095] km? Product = 75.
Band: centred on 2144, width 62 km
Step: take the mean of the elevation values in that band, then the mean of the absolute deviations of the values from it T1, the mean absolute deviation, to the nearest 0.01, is 0.75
